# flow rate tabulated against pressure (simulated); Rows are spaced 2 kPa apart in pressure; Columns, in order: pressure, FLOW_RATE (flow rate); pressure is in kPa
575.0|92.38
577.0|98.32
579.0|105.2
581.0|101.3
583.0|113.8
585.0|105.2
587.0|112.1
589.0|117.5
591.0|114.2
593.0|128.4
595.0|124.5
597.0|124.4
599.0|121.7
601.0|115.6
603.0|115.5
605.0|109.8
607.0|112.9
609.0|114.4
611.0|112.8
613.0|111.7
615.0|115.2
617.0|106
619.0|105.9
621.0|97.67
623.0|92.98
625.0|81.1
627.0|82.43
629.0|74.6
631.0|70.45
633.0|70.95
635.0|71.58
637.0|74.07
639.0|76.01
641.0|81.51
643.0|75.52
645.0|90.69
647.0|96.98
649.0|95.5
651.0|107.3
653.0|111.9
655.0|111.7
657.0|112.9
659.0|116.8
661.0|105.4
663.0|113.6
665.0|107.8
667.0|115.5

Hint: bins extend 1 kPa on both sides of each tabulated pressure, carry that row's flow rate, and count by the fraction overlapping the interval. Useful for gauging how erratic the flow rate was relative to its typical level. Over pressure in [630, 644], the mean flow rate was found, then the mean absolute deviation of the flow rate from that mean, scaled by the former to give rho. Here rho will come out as 0.039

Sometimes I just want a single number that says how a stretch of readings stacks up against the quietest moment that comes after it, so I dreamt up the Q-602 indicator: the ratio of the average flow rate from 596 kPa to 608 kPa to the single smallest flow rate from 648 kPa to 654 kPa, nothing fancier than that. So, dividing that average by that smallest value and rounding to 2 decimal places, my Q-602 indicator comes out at 1.22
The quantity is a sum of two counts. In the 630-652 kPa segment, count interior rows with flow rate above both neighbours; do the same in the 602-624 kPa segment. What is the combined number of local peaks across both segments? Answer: 4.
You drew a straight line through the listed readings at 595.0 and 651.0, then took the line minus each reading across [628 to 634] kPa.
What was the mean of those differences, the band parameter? 41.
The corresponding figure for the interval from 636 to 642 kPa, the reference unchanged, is 34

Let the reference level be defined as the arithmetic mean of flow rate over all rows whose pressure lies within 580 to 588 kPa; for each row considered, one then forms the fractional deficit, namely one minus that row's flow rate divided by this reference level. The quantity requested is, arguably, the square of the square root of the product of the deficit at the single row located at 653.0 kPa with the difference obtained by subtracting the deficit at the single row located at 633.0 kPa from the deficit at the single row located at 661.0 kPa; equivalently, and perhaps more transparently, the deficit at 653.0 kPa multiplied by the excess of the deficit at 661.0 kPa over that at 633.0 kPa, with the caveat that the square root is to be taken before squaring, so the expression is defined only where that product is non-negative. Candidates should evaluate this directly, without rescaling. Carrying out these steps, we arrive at 0.011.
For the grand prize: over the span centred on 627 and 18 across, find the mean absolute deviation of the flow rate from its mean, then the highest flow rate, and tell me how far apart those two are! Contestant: 95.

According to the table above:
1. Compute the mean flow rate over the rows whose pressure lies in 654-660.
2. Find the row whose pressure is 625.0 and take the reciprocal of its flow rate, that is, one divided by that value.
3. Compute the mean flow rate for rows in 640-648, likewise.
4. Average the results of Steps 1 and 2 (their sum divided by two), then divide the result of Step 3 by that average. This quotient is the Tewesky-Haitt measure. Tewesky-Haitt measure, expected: 1.5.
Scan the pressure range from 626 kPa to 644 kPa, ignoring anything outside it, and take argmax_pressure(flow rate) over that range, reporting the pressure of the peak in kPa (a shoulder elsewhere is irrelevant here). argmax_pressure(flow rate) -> 627.0 kPa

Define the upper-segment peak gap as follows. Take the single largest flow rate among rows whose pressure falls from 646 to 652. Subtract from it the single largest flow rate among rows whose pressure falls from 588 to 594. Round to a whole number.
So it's -21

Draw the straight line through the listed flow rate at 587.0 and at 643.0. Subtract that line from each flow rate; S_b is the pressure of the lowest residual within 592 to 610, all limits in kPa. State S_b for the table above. 605.0 kPa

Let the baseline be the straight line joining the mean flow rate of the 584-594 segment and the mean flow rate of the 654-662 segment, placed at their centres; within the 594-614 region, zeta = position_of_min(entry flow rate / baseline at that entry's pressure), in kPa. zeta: 605.0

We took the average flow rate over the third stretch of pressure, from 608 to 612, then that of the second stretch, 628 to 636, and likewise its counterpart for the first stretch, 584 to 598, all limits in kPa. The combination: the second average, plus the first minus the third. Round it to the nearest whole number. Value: 76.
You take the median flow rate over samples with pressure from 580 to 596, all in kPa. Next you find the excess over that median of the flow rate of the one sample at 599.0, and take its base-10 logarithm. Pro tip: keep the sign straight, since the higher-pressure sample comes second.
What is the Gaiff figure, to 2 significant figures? 0.89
